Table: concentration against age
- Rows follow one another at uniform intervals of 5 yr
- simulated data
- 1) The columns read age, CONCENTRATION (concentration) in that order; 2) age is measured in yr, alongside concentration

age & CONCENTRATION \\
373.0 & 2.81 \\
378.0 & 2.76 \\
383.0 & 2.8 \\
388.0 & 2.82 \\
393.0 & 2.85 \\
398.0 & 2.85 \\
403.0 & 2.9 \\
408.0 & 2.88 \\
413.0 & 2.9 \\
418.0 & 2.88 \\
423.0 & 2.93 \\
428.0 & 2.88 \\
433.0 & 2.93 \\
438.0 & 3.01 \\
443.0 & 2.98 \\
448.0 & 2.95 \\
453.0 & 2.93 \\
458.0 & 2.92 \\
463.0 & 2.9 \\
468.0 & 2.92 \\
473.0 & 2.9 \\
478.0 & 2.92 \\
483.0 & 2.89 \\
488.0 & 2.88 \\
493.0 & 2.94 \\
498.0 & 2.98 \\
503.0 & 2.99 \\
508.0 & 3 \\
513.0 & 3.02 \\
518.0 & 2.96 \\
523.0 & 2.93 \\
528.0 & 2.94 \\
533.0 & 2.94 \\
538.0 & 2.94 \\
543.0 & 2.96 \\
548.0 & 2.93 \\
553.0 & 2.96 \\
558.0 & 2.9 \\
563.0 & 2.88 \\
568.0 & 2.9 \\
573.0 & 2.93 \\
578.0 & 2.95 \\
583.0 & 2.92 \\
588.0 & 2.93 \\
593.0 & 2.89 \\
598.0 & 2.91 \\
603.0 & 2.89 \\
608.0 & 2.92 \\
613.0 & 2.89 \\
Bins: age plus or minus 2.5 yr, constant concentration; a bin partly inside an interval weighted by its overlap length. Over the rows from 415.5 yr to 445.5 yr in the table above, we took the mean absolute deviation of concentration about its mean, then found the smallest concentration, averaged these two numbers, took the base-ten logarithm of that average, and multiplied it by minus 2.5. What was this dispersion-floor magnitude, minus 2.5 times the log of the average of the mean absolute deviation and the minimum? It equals -0.411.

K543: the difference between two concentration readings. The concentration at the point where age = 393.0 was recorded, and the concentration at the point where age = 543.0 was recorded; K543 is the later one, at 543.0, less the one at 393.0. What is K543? 0.11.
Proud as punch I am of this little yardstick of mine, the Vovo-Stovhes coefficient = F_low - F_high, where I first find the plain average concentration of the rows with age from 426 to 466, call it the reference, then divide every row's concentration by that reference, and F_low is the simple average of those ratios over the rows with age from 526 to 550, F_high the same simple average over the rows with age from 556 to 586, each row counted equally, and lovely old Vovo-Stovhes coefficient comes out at 0.010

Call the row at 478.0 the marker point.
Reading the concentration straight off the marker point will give 2.92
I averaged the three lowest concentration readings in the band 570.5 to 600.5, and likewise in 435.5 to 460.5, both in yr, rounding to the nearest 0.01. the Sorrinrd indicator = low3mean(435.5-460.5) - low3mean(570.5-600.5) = 0.03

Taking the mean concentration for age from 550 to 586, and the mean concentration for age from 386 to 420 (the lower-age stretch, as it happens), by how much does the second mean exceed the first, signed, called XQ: -0.051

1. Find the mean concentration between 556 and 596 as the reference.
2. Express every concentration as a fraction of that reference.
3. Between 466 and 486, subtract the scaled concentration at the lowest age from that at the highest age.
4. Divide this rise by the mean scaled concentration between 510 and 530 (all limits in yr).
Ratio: -0.01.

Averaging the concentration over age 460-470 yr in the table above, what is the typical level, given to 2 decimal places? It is 2.91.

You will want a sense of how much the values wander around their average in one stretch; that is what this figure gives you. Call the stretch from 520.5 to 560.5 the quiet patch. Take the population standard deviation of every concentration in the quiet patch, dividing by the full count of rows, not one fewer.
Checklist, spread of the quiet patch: 0.018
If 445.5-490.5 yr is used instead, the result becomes 0.020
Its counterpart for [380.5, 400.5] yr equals 0.021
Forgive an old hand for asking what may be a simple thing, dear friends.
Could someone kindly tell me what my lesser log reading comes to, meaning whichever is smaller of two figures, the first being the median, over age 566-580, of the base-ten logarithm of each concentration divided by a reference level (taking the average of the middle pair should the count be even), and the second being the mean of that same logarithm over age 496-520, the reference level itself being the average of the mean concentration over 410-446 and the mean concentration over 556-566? 0.0030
